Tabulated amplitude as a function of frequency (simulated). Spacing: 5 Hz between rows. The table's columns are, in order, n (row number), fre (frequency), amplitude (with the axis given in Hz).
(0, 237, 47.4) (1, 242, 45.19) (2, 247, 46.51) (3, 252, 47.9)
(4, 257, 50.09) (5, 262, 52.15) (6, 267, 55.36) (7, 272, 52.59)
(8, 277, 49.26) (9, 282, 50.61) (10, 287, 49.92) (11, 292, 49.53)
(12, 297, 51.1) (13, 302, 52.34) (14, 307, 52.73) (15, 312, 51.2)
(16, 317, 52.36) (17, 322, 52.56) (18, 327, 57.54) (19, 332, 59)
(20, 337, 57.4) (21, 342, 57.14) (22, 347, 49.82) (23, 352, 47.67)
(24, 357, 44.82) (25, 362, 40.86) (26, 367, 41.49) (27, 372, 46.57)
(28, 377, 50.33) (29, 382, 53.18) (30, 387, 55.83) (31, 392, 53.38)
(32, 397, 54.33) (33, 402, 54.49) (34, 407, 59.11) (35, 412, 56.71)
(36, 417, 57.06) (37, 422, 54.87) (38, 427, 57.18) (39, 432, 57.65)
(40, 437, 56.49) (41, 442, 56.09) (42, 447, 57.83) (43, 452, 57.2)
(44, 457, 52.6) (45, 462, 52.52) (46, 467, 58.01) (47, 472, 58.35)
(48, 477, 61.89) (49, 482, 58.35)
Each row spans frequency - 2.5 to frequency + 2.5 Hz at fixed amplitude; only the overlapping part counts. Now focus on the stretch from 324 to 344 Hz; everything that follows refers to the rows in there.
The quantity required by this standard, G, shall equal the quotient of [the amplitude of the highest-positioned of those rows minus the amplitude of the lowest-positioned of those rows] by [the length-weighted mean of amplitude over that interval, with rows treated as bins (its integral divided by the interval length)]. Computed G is -0.01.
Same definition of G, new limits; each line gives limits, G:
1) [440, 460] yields -0.06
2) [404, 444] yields -0.05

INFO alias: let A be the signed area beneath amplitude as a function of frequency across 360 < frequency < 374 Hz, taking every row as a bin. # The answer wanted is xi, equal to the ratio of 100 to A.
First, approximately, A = 601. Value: 0.17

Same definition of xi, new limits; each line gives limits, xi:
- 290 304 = 0.14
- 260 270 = 0.19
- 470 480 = 0.17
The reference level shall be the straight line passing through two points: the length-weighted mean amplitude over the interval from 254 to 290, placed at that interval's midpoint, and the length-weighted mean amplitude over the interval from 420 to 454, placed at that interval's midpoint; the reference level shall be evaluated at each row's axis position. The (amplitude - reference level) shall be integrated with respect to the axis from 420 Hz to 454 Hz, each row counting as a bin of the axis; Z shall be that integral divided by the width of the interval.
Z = 0.0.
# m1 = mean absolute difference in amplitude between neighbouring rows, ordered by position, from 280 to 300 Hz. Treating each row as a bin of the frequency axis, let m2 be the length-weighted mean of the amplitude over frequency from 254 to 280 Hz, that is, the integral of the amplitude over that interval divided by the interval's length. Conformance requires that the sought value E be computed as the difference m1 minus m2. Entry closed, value -51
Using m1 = 0.9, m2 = 52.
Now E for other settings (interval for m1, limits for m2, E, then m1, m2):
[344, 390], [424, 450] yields -54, 3.0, 57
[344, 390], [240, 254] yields -44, 3.0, 47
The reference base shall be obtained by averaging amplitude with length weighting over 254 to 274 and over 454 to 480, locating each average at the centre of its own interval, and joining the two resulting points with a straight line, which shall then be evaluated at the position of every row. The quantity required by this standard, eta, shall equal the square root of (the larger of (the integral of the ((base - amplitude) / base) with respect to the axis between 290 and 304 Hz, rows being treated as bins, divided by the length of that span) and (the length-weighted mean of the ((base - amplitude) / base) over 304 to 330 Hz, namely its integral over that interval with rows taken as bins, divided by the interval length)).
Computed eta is 0.20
